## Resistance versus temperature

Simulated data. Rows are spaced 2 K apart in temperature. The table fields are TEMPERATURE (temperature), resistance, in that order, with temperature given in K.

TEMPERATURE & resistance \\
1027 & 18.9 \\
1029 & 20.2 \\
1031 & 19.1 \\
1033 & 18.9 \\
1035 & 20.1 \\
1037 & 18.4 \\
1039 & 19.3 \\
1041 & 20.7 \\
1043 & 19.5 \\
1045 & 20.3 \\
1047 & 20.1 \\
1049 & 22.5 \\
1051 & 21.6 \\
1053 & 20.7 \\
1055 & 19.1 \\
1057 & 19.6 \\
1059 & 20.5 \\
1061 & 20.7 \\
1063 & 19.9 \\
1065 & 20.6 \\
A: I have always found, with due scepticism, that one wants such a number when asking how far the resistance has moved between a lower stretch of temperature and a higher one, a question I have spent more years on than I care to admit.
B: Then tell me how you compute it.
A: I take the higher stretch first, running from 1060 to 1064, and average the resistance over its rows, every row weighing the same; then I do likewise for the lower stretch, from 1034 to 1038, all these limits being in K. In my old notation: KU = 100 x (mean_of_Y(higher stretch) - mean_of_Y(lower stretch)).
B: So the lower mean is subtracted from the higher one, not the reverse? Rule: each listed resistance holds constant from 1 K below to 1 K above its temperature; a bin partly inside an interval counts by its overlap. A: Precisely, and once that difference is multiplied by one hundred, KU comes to 105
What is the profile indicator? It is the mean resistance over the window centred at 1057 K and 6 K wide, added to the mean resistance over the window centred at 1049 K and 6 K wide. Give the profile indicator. 41.1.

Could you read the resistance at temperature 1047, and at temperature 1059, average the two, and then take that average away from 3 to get -17.3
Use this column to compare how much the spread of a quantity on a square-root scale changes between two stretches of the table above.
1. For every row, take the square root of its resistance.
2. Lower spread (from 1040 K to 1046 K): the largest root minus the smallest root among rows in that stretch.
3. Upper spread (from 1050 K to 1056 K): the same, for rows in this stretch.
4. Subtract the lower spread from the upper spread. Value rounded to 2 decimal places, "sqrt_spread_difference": 0.14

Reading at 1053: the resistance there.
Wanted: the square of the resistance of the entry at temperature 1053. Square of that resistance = 428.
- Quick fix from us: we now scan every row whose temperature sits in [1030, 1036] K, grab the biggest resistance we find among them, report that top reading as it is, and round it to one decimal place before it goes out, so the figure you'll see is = 20.1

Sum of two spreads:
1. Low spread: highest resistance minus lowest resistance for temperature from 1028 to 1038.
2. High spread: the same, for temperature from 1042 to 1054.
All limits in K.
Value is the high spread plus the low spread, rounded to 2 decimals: 4.80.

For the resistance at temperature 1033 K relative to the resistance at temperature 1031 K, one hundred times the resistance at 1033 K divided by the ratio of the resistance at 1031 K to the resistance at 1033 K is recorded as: 1870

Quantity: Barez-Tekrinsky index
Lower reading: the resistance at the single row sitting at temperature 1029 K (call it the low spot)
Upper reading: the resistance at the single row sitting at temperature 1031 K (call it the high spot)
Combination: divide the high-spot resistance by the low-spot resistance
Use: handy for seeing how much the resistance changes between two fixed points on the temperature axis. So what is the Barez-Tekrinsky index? 0.95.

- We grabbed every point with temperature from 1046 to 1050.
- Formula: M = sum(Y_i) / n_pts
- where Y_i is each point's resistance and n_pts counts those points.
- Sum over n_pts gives 21.3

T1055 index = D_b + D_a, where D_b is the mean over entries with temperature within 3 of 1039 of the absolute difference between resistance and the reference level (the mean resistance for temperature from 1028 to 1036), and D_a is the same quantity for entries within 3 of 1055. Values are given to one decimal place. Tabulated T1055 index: 1.4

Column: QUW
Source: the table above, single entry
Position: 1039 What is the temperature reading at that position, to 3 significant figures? 19.3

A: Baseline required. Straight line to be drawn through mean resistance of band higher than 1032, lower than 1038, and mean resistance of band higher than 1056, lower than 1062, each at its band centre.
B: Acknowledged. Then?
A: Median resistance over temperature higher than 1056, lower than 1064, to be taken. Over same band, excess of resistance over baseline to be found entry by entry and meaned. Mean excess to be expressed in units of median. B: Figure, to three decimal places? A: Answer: -0.007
